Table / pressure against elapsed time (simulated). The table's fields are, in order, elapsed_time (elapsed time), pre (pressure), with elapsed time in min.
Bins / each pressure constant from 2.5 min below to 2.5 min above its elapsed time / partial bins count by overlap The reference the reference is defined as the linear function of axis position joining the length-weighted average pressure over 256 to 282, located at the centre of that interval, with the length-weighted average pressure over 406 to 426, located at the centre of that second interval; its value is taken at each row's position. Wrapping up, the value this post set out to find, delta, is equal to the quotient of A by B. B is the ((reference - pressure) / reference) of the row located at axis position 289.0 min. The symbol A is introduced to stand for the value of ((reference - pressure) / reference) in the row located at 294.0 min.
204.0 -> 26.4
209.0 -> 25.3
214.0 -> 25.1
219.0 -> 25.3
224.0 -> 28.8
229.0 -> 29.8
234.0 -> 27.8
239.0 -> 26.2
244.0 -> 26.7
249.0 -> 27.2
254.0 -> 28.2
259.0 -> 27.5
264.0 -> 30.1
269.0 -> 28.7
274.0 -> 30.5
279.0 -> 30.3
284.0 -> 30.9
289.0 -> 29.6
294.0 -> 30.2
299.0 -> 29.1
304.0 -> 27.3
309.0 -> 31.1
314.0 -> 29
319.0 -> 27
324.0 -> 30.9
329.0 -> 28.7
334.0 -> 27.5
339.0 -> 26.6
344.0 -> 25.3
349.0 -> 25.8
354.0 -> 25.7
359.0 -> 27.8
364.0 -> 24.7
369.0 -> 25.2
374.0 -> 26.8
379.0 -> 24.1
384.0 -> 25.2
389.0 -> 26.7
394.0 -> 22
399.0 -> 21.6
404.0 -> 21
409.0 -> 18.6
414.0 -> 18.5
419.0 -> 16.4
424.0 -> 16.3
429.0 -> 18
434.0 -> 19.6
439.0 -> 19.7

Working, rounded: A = -0.10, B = -0.06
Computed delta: 1.6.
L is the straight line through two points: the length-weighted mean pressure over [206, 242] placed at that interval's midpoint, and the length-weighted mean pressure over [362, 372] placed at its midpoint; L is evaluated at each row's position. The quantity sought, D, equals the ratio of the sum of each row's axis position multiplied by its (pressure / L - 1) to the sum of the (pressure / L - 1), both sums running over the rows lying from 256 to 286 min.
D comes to 274.2 min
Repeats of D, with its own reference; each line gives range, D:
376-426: 413.6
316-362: 334.1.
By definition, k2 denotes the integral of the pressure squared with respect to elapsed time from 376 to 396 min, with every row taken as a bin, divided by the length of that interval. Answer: 609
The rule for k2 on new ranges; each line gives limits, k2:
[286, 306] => 850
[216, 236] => 779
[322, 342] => 803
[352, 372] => 671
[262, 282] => 896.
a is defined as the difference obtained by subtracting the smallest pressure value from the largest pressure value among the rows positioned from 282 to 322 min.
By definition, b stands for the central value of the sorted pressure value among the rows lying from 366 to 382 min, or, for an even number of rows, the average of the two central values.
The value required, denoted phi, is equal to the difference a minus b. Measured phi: -21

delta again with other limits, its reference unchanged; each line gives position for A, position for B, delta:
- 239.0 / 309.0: -0.9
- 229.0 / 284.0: -0.9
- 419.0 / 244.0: 0.4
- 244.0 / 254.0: 1.9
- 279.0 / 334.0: 0.4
